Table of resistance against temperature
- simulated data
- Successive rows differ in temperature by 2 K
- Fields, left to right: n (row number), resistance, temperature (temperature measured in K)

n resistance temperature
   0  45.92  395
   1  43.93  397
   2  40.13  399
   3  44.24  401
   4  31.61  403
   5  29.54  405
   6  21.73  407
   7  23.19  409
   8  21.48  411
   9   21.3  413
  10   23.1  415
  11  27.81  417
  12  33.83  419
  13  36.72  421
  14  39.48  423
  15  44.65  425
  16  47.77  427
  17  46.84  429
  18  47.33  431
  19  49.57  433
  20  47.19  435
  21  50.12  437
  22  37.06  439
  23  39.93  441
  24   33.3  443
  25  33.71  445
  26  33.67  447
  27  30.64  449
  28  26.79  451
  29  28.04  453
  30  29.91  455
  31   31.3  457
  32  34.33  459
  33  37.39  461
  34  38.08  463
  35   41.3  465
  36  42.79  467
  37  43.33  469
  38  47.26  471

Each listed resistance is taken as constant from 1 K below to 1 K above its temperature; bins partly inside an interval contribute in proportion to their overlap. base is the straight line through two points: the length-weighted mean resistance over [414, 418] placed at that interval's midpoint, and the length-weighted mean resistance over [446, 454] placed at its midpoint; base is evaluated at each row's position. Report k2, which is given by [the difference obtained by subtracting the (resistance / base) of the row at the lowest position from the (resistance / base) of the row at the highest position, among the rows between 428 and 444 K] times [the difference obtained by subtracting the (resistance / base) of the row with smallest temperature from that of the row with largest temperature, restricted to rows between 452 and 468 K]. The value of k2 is -0.24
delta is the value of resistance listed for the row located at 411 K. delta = 21.48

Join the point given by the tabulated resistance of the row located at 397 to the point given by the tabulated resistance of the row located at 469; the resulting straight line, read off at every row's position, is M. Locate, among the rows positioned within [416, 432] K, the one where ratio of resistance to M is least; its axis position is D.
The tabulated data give 417 K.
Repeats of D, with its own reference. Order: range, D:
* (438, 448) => 443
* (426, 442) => 439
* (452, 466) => 453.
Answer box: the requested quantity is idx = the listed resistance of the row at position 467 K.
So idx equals 42.79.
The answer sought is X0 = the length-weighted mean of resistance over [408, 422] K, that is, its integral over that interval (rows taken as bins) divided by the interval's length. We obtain 27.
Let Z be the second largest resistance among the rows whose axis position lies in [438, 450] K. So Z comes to 37.06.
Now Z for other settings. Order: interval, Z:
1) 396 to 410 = 43.93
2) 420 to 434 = 47.77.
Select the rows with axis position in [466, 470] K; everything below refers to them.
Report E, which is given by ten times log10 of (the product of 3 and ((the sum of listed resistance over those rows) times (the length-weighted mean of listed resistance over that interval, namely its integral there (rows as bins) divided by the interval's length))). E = 40.5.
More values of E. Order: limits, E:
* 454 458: 37.5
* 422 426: 40.3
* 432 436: 41.5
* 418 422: 38.7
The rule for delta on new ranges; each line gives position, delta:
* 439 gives 37.06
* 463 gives 38.08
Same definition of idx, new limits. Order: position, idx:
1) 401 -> 44.24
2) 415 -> 23.1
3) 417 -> 27.81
